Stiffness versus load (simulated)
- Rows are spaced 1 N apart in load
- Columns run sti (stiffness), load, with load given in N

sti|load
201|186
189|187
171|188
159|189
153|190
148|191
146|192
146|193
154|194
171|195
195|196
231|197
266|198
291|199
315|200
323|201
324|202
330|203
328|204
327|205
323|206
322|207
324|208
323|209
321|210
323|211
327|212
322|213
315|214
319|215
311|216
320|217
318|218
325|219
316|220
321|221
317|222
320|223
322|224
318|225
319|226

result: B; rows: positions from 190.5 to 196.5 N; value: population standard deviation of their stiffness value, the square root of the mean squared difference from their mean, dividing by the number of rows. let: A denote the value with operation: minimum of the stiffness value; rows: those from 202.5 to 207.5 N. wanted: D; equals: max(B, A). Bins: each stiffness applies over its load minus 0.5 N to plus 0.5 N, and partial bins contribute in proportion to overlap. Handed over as 322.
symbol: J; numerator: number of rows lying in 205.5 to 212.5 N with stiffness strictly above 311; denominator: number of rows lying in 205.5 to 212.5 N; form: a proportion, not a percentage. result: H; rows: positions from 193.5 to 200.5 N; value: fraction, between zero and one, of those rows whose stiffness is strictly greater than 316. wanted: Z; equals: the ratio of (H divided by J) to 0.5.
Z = 0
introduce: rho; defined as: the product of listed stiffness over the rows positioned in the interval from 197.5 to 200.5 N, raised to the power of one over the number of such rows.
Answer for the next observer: 290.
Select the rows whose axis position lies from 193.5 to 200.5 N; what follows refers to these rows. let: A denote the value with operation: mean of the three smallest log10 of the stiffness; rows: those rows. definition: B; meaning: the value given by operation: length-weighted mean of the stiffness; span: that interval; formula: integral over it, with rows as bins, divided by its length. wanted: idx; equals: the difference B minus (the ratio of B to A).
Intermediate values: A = 2.24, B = 232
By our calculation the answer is 128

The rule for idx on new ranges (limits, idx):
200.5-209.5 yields 195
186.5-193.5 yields 86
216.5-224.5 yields 192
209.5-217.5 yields 192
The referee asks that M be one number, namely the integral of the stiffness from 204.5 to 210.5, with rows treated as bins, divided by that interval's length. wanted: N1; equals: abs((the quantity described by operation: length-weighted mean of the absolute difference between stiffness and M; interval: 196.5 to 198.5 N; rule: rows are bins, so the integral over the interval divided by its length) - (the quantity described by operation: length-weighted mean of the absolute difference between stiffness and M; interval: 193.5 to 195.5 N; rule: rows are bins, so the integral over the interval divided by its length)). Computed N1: 86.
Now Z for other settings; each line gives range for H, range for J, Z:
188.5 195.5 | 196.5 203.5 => 0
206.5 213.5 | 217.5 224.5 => 2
